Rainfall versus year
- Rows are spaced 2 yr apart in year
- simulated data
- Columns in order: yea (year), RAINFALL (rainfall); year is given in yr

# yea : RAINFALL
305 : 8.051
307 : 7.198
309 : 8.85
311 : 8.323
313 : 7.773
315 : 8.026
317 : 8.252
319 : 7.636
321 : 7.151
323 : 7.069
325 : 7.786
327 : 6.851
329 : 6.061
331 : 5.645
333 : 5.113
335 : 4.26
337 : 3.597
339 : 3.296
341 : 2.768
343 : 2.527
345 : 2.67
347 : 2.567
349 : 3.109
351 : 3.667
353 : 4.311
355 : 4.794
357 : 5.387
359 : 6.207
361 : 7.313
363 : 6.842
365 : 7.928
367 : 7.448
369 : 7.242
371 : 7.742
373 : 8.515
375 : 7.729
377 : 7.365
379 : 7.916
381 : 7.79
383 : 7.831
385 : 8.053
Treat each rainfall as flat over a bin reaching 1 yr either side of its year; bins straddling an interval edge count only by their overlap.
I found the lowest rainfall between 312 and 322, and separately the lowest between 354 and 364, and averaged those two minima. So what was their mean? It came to 5.97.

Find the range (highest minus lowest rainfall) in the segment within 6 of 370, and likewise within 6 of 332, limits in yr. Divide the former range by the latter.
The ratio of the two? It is 0.39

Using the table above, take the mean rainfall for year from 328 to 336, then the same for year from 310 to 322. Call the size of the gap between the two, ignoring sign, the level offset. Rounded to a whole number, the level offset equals 3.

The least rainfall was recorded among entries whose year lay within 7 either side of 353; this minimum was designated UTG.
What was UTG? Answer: 2.567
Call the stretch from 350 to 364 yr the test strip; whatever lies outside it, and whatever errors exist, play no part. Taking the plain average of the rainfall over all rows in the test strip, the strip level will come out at 5.5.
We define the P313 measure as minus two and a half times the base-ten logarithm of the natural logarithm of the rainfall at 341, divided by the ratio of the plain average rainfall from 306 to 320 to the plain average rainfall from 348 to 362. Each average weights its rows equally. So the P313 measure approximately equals 0.50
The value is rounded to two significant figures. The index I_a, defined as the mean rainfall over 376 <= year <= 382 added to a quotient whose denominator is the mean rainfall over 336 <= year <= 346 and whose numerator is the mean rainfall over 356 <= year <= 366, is 10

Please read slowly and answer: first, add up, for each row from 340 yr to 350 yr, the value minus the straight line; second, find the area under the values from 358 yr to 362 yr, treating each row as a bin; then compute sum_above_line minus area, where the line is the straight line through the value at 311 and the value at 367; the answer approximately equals -52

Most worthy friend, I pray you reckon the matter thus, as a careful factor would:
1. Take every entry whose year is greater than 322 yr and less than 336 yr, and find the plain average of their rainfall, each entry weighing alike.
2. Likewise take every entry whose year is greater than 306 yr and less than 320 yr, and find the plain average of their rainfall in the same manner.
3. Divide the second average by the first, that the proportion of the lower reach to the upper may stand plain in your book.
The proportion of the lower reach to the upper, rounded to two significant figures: 1.3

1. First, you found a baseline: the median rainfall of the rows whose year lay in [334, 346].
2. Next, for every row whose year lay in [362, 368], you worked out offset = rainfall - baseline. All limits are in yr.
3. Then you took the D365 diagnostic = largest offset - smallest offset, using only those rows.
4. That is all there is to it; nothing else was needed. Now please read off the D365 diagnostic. 1.1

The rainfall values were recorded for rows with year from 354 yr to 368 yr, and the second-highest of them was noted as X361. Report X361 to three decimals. 7.448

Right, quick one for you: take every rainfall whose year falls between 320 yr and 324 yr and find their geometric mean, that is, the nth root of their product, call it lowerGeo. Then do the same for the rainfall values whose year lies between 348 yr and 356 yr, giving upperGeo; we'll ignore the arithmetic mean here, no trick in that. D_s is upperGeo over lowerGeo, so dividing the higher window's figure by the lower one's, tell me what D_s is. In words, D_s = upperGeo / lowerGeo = 0.6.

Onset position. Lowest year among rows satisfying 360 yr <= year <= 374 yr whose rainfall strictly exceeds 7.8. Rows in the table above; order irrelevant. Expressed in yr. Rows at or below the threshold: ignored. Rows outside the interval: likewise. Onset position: 365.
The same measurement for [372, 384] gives 373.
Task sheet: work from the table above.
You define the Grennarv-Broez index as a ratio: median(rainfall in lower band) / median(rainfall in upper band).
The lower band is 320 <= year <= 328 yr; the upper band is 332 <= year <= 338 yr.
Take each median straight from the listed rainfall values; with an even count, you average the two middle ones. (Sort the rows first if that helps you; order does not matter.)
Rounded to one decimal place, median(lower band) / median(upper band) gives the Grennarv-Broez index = 1.7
